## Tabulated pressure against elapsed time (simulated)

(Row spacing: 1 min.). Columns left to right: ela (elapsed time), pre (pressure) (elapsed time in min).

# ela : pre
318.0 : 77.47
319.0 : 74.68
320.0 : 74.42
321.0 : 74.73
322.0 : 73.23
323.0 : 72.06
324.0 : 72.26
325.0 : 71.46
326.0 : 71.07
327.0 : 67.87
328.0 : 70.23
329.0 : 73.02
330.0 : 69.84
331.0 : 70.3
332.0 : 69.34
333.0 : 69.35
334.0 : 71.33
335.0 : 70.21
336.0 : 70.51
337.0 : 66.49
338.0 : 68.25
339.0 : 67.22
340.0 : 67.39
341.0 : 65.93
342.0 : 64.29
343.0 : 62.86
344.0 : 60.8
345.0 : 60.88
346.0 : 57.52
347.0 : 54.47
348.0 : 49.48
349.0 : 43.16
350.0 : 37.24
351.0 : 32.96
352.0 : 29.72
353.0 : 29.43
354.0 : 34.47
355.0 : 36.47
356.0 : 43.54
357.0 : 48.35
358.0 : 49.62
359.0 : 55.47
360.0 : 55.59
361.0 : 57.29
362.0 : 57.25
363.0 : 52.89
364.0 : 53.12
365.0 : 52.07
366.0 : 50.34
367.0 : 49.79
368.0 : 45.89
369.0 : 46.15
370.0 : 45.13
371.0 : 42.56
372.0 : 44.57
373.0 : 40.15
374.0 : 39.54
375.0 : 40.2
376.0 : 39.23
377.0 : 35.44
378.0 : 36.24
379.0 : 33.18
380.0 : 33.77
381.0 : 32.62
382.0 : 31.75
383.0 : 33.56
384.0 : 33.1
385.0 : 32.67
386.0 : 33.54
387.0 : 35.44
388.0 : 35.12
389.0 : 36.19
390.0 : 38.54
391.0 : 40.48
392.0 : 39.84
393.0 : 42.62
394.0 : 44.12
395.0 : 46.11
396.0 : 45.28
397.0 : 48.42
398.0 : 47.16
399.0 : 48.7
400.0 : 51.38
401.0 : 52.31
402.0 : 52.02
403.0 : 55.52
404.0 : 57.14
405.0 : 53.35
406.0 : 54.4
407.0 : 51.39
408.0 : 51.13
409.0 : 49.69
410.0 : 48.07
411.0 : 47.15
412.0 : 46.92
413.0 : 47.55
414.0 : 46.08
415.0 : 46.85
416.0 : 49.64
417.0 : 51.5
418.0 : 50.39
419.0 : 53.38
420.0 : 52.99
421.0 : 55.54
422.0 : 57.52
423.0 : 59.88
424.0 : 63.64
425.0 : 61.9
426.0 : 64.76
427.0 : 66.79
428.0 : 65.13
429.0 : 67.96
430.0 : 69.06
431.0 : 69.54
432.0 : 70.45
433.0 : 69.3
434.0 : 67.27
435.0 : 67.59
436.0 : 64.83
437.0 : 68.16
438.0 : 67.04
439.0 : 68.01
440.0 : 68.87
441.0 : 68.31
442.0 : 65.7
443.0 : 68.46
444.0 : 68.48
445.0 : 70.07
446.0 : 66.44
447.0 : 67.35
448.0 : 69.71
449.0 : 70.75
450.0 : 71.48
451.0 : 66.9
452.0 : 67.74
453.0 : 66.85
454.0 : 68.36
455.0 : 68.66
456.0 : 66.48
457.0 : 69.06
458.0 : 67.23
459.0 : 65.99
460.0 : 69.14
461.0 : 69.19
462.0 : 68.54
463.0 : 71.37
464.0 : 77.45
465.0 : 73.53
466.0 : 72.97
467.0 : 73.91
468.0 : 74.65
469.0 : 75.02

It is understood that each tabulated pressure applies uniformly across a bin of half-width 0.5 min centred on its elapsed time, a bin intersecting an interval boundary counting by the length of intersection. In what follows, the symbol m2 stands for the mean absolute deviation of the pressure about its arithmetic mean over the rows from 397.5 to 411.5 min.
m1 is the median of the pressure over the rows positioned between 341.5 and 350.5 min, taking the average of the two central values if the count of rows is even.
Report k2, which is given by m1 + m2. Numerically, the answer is 60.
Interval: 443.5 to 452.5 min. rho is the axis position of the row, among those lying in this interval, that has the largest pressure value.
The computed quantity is 450.0 min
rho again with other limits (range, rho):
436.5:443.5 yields 440.0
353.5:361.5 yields 361.0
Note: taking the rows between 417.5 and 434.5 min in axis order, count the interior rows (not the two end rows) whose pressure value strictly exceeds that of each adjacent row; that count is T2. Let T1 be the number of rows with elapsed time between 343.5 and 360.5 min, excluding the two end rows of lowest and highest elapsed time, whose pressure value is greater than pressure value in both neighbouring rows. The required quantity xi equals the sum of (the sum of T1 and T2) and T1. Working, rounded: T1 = 1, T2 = 4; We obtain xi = 6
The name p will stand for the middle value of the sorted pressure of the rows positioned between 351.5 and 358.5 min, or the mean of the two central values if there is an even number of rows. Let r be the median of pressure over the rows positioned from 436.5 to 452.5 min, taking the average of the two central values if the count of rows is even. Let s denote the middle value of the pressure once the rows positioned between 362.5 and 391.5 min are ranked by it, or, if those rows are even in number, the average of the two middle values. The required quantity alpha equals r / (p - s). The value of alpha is -25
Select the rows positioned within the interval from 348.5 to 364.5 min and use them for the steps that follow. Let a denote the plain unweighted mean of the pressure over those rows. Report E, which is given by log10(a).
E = 1.65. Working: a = 45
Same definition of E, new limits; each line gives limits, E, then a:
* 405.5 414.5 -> 1.69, 49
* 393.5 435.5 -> 1.74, 55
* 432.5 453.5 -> 1.83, 68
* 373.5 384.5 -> 1.55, 35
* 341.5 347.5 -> 1.78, 60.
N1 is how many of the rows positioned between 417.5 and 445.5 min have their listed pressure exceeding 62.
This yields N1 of 21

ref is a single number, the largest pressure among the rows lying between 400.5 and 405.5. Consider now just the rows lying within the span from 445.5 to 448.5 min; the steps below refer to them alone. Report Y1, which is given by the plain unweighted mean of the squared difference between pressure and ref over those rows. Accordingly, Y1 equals 116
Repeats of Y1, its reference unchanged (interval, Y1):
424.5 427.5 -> 58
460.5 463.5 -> 159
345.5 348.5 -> 22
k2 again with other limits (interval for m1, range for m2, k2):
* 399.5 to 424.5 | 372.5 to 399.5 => 56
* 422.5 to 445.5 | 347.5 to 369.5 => 75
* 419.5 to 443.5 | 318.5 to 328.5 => 69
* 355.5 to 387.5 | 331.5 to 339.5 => 44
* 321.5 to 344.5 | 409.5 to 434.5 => 78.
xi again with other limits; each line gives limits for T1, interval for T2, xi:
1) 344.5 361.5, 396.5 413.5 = 3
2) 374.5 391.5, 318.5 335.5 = 13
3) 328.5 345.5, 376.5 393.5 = 15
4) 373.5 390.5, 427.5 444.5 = 14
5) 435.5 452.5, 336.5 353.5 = 11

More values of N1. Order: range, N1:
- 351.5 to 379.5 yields 0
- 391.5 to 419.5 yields 0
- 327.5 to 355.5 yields 16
